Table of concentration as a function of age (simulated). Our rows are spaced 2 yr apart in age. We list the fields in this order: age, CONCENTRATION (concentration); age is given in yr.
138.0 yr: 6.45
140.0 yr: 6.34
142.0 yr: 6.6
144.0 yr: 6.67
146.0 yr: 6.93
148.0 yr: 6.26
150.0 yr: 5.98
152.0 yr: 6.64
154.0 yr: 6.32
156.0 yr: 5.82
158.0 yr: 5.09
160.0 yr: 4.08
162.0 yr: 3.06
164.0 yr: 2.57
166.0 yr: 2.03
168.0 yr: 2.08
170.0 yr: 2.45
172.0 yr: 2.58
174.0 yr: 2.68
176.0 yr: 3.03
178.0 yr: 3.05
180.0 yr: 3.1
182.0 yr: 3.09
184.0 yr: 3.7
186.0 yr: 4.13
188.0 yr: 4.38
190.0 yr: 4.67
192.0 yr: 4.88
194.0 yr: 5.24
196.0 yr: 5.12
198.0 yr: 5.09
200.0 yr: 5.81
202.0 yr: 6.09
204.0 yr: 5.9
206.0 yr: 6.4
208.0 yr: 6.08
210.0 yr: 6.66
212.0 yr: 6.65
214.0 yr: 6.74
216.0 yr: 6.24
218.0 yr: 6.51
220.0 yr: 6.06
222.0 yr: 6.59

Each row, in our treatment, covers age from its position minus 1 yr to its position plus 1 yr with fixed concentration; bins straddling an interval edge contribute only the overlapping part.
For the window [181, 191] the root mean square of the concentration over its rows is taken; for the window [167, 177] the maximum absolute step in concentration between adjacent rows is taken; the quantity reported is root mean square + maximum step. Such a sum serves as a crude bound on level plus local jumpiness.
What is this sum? 4.4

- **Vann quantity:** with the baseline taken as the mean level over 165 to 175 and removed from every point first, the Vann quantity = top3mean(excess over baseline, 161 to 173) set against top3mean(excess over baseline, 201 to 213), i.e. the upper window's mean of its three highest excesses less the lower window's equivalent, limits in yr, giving 3.8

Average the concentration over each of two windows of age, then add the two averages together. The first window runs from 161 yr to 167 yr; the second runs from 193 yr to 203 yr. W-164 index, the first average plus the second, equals 8.0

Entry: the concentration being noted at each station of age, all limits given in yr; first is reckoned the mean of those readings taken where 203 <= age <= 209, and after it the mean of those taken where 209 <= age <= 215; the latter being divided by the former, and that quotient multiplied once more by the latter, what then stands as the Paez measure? 7.3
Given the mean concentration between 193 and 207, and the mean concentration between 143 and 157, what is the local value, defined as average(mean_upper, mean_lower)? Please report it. 6.0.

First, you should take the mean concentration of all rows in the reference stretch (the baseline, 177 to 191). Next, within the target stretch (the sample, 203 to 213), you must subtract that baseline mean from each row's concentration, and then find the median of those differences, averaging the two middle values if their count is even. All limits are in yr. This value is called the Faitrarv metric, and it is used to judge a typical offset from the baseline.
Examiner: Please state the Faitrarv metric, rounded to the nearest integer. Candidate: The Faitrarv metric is 3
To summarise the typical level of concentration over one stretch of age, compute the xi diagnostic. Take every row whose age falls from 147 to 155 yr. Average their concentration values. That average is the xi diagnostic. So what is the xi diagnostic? 6.3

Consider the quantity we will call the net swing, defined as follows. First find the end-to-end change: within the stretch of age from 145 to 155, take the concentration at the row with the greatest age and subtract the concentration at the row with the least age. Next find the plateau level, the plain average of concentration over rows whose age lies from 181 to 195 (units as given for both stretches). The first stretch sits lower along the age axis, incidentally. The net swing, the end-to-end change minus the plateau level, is -4.9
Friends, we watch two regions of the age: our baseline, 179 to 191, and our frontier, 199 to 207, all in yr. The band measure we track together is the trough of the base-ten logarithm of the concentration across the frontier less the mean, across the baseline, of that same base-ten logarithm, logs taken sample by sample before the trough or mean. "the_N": 0.18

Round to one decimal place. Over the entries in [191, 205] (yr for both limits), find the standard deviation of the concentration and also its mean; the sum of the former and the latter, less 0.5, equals 5.4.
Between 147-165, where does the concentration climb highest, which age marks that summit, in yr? 152.0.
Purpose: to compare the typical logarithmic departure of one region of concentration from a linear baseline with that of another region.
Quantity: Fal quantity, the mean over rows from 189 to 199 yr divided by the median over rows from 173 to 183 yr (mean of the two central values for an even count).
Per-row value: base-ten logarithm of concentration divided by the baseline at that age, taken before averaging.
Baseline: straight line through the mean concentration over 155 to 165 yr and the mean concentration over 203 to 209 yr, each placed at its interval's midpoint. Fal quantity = 0.24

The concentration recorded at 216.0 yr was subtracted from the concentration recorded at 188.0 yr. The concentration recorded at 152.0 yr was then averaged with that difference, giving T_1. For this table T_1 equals 2.4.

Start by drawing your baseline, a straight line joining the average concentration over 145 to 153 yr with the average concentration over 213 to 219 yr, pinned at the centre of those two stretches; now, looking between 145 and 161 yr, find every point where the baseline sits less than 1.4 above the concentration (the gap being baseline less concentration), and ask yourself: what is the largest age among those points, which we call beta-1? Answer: 158.0 yr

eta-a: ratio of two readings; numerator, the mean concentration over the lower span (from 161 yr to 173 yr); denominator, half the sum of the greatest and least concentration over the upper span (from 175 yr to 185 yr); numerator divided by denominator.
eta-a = 0.73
